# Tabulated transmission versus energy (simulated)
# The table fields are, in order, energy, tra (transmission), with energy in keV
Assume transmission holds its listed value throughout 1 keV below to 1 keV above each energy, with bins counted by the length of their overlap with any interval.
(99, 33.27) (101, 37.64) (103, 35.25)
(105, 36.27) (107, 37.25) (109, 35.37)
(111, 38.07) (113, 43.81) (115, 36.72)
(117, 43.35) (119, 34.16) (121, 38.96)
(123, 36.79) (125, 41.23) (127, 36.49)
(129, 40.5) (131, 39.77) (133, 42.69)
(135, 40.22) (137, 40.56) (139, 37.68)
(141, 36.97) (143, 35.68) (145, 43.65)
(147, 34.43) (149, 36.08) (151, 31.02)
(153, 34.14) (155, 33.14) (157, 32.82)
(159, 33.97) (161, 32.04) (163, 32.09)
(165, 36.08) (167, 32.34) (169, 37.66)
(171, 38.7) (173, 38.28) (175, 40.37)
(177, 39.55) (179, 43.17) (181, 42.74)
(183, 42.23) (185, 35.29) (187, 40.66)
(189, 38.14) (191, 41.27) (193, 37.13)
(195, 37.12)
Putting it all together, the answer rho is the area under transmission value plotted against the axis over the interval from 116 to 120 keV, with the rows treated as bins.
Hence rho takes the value 155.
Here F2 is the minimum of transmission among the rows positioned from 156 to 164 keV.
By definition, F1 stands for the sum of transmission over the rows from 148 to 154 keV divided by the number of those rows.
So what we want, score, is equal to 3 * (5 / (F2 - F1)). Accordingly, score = -9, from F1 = 33.7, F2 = 32.04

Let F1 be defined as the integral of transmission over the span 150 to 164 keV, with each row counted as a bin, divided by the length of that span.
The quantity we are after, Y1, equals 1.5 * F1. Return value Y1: 49.1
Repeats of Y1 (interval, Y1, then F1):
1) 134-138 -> 60.6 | 40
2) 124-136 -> 60.2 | 40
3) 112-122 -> 59.1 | 39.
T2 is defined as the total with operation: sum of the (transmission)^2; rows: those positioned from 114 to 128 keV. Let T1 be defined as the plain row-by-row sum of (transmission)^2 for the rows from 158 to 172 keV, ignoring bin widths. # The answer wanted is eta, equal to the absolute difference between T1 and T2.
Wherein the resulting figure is 1823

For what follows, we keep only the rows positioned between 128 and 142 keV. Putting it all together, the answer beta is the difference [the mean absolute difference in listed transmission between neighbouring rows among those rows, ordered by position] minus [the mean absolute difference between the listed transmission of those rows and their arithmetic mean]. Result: 0.3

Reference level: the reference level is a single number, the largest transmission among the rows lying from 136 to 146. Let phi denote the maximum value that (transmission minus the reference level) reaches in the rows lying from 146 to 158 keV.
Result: -7.6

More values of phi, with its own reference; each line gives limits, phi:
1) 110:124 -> 0.2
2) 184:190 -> -3.0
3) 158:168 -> -7.6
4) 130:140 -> -1.0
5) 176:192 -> -0.5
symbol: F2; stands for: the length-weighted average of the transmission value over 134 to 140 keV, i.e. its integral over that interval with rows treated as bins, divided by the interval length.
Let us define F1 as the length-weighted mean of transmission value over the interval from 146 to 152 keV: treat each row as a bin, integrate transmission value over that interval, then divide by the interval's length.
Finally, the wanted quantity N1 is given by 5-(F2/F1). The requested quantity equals 3.83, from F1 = 33.8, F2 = 39.5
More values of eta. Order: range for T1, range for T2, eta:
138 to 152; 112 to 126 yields 1471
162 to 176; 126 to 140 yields 1670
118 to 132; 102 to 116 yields 378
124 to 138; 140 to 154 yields 2178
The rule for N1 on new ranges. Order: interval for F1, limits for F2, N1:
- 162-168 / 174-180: 3.78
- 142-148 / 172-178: 3.96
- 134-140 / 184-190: 4.04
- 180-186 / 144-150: 4.05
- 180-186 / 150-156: 4.18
